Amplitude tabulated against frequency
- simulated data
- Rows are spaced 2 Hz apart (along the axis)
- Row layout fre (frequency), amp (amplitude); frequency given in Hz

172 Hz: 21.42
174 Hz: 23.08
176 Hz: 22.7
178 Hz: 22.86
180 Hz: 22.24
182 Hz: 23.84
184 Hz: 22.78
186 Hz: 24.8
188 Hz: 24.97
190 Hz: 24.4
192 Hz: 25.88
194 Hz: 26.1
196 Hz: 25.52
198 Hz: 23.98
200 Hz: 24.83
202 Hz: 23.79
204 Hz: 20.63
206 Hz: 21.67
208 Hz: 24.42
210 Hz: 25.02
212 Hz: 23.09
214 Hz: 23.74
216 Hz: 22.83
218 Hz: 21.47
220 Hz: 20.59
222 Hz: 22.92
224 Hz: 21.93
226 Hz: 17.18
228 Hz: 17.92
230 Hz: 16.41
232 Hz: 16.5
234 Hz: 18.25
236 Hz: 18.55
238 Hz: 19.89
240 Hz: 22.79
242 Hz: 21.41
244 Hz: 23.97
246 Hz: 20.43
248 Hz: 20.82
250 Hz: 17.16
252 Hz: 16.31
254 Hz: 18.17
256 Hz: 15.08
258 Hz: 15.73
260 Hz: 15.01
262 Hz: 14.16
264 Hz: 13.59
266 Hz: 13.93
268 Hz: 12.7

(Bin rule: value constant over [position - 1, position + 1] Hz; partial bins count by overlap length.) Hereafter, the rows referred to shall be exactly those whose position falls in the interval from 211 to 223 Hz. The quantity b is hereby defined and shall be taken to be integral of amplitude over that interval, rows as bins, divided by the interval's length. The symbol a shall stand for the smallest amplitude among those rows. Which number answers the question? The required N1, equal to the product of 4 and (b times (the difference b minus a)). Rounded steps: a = 20.59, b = 22.4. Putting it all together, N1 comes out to 166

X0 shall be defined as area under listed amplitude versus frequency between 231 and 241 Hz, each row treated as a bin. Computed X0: 192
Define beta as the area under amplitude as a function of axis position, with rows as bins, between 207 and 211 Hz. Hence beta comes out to 99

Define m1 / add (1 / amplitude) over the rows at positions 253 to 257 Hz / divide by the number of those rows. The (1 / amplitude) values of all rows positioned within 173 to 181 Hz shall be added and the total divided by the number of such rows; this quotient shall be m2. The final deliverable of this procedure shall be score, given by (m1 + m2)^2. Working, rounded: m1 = 0.0607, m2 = 0.044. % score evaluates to 0.0110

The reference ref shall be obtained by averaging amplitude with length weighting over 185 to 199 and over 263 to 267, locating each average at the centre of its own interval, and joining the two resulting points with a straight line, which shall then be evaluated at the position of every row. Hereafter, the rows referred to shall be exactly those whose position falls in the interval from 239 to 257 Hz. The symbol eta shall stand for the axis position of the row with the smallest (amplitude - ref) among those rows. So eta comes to 256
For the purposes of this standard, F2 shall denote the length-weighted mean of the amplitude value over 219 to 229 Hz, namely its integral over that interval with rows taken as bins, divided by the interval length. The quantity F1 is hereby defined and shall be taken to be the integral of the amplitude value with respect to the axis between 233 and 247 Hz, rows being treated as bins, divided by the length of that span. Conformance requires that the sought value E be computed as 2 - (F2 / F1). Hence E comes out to 1.03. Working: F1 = 20.8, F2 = 20.1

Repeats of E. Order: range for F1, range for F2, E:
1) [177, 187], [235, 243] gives 1.11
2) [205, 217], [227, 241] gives 1.21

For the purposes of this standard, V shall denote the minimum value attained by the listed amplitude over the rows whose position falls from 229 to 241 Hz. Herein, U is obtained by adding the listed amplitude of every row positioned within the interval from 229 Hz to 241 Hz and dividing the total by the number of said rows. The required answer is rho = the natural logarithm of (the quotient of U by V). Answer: 0.132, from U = 19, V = 16.41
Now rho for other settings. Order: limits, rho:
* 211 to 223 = 0.086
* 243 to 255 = 0.177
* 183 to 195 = 0.086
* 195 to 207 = 0.126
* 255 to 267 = 0.071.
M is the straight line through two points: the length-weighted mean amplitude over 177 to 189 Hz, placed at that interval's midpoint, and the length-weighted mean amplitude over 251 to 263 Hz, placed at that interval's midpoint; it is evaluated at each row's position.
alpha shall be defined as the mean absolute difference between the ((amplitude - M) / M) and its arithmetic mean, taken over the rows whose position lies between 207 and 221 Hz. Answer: 0.04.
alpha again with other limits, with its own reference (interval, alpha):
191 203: 0.02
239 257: 0.12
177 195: 0.07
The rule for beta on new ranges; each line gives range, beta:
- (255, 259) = 62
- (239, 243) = 88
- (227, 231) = 69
